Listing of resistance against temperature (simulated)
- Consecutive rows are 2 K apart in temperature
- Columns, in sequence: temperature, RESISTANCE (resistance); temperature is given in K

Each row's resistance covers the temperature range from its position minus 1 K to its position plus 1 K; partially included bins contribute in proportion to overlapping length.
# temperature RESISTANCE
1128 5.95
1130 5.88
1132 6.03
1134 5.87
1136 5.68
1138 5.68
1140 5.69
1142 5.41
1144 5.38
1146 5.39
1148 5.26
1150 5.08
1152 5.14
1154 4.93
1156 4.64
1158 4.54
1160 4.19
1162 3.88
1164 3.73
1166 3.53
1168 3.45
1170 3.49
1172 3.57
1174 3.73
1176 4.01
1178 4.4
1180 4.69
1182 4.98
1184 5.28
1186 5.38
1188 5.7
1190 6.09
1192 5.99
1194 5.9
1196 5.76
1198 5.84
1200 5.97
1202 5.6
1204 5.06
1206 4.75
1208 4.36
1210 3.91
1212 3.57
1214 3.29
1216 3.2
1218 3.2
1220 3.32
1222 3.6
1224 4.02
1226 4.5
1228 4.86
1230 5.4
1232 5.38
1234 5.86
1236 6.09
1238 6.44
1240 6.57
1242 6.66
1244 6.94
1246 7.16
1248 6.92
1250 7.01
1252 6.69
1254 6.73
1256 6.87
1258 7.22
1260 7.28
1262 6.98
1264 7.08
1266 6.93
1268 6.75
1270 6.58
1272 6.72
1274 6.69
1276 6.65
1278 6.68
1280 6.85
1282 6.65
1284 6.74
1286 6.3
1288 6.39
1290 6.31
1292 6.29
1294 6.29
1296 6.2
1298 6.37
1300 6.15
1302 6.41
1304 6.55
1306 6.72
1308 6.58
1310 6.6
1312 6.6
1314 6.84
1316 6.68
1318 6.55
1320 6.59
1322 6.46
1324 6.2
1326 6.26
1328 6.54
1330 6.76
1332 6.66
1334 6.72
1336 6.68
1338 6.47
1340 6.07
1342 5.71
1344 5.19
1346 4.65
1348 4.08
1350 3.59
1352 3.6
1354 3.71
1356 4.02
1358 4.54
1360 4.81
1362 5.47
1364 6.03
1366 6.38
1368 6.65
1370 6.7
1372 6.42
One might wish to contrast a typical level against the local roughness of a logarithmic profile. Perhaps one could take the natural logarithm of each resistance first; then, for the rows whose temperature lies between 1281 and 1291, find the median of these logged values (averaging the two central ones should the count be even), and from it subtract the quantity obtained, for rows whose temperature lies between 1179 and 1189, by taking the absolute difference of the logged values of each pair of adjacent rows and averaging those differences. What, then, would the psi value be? 1.81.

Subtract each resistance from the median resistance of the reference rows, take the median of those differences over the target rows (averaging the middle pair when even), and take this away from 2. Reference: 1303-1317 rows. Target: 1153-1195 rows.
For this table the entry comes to -0.06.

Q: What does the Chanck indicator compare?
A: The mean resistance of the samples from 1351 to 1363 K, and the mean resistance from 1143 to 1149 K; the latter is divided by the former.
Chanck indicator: 1.2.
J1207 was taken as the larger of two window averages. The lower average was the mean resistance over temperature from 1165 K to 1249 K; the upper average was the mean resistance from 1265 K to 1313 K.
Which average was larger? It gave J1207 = 6.5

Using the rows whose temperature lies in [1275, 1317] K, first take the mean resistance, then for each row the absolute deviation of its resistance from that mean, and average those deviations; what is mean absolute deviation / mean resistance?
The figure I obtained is 0.028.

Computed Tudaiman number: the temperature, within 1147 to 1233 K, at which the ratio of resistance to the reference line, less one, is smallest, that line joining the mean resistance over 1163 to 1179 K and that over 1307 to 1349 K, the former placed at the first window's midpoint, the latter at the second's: 1218 K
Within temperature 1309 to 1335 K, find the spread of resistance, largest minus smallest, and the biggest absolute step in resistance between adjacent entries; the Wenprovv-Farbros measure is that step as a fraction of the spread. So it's 0.44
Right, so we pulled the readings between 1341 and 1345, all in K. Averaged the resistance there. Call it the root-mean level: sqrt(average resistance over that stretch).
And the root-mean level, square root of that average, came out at 2.33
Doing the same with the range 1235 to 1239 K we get 2.50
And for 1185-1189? 2.35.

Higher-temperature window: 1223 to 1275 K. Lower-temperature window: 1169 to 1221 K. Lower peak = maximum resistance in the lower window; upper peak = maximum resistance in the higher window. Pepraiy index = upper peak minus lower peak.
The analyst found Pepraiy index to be 1.2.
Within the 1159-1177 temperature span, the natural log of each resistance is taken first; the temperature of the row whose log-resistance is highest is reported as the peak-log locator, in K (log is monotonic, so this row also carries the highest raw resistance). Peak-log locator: 1160 K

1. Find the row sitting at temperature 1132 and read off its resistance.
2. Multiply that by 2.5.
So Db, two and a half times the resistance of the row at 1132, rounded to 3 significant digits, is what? 15.1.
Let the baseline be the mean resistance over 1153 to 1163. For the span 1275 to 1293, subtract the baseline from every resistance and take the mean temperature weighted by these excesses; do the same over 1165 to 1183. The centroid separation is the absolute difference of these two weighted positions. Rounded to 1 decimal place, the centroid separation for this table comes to 115.4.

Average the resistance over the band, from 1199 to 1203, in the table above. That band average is 5.8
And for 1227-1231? 5.1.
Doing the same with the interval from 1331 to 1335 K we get 6.7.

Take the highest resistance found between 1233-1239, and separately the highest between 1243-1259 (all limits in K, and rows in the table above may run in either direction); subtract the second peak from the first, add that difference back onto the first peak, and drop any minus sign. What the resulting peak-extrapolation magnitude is 6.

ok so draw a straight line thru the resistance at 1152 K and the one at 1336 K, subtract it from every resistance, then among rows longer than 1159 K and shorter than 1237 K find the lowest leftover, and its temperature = 1218 K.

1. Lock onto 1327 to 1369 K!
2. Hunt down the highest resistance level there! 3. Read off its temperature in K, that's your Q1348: 1330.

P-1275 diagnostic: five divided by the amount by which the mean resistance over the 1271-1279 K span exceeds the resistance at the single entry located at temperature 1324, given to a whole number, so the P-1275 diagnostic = 10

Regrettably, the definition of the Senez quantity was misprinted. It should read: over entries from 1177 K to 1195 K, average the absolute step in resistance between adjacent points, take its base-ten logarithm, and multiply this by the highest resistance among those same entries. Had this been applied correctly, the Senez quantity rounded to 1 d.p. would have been -3.8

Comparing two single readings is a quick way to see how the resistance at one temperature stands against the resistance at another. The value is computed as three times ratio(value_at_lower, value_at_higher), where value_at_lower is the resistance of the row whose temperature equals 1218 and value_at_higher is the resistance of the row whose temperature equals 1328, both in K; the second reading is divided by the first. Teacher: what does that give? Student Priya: 6.1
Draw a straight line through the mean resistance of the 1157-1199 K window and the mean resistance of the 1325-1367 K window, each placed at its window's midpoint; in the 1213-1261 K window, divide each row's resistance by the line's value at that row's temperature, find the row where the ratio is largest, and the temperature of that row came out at 1260 K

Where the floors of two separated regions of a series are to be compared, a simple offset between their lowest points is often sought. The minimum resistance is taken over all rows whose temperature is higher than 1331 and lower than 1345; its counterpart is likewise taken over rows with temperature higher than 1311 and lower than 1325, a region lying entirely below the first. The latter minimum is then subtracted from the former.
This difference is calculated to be -1.0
